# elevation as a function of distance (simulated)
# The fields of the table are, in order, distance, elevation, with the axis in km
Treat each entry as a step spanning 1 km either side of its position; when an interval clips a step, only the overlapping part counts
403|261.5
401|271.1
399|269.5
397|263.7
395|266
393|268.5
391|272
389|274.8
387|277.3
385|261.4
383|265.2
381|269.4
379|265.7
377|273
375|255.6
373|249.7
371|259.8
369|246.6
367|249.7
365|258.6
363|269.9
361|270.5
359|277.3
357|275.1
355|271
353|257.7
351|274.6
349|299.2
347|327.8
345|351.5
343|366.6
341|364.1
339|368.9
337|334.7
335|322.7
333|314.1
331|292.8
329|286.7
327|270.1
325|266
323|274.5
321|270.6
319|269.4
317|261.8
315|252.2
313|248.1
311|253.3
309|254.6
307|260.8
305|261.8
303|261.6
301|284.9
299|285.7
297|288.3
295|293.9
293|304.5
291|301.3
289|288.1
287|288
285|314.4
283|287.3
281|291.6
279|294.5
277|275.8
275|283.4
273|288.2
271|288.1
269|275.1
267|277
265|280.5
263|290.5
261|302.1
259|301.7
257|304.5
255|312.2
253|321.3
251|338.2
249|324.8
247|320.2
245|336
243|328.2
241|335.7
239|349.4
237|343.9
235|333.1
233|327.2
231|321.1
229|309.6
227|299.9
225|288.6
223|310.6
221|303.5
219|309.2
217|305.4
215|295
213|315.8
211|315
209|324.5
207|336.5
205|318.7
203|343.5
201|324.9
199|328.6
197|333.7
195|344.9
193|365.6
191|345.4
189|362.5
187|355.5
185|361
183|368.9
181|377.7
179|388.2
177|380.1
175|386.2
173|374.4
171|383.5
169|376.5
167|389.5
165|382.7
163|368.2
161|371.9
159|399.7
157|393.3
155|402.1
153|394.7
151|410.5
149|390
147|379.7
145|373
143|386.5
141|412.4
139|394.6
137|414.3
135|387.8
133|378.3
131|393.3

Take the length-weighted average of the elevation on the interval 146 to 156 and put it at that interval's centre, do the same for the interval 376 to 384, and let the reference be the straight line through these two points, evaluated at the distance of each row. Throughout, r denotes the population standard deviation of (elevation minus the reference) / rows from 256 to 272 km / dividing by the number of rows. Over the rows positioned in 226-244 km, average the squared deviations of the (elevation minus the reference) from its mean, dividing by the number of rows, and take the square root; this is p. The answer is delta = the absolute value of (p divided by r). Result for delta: 1.9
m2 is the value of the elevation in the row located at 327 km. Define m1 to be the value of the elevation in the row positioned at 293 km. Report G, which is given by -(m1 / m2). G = -1.13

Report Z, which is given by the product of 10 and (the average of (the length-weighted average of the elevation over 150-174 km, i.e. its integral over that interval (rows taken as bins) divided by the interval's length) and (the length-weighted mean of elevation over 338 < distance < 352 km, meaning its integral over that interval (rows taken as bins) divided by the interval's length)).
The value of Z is 3617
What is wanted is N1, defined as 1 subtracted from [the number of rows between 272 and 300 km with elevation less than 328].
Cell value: 13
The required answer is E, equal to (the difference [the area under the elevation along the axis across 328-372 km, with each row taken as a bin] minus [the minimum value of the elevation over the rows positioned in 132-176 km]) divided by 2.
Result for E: 6356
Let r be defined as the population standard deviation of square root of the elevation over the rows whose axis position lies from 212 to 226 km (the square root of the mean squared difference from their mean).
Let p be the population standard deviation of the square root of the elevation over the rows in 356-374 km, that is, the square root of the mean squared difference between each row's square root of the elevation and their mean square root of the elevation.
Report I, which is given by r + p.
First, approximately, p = 0.34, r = 0.25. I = 0.59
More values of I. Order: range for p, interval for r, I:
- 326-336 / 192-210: 0.91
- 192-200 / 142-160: 0.66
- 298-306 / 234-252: 0.59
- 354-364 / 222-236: 0.50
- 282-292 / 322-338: 1.01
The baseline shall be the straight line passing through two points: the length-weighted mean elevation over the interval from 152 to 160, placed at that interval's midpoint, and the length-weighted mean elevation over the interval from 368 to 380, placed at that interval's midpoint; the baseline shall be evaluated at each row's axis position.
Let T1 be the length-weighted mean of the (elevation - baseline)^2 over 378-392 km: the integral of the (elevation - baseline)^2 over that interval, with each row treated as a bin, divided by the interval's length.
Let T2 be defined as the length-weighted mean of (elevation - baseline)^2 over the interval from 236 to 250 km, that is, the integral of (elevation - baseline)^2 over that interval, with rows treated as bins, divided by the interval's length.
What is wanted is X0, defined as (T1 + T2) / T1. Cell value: 1.32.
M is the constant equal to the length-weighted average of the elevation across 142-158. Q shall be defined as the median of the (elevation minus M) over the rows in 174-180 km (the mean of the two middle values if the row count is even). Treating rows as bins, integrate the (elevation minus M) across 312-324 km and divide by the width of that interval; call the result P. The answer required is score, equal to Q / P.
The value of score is 0.0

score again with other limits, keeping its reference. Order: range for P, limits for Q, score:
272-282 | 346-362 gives 1.1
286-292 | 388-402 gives 1.2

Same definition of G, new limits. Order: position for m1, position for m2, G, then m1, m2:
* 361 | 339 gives -0.73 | 270.5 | 368.9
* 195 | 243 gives -1.05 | 344.9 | 328.2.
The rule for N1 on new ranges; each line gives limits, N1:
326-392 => 27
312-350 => 13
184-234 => 14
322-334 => 5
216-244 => 8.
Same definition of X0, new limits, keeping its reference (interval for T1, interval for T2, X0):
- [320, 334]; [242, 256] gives 1.57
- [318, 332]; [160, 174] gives 1.67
